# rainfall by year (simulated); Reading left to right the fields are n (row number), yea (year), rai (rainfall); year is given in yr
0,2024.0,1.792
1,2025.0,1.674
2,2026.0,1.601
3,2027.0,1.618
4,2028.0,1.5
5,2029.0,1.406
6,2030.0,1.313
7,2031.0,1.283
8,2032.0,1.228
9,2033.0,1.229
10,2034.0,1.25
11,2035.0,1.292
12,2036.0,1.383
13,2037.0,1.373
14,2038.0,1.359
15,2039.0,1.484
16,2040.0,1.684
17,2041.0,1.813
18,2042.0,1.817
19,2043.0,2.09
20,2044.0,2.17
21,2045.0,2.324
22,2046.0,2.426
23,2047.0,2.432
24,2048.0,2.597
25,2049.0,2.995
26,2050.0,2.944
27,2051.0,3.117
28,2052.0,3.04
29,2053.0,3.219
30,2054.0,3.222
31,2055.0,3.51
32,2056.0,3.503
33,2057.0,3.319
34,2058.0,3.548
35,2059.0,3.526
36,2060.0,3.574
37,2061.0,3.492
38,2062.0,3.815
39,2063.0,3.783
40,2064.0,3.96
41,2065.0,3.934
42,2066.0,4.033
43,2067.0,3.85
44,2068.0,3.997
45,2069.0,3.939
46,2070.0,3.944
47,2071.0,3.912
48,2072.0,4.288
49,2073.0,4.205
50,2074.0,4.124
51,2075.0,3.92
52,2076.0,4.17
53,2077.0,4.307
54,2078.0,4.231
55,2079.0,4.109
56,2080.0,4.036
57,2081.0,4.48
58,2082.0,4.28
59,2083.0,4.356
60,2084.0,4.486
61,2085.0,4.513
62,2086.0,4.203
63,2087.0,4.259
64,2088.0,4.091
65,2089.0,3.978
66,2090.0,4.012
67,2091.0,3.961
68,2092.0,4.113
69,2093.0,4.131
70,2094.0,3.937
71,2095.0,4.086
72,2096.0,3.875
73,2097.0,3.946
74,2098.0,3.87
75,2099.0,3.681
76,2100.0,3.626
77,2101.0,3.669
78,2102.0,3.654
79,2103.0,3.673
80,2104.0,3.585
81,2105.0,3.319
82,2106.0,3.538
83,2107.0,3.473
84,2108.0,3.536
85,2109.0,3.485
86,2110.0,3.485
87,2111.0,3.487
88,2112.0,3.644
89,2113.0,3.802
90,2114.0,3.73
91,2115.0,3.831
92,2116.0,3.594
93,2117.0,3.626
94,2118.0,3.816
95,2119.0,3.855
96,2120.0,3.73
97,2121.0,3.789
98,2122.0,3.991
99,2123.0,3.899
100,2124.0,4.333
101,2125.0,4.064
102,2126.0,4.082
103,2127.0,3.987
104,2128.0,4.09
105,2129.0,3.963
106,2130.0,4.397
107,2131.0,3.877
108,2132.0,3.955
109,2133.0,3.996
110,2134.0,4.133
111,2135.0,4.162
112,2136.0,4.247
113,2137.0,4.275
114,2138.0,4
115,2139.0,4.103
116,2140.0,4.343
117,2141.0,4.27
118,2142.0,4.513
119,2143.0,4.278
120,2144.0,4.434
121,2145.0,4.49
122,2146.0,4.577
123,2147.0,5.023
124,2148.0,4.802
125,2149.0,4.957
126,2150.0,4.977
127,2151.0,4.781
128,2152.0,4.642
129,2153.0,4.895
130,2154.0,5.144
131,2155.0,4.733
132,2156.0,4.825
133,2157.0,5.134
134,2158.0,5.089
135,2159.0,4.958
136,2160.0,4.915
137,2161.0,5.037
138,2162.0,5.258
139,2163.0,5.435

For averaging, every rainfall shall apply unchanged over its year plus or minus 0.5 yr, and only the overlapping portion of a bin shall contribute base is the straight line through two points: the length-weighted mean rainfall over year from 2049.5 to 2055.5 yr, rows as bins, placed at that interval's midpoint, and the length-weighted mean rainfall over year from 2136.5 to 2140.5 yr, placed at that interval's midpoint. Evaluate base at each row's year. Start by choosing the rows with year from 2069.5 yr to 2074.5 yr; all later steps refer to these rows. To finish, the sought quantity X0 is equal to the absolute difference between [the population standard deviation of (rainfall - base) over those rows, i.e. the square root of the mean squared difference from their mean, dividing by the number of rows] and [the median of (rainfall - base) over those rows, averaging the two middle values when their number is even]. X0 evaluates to 0.56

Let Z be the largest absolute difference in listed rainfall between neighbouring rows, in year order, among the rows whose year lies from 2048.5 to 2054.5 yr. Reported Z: 0.179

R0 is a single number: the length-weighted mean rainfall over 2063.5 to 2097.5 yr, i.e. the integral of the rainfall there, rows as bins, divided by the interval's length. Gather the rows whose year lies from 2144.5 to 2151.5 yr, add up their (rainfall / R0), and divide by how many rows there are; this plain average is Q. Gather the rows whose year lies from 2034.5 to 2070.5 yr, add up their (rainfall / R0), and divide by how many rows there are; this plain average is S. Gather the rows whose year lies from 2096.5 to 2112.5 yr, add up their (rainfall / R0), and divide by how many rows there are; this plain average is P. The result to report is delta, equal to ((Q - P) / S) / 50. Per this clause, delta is 0.008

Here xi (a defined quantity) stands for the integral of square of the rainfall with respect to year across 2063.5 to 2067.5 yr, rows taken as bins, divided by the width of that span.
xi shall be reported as 16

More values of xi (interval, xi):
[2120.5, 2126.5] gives 16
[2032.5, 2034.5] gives 2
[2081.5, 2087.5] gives 19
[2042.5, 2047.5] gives 5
